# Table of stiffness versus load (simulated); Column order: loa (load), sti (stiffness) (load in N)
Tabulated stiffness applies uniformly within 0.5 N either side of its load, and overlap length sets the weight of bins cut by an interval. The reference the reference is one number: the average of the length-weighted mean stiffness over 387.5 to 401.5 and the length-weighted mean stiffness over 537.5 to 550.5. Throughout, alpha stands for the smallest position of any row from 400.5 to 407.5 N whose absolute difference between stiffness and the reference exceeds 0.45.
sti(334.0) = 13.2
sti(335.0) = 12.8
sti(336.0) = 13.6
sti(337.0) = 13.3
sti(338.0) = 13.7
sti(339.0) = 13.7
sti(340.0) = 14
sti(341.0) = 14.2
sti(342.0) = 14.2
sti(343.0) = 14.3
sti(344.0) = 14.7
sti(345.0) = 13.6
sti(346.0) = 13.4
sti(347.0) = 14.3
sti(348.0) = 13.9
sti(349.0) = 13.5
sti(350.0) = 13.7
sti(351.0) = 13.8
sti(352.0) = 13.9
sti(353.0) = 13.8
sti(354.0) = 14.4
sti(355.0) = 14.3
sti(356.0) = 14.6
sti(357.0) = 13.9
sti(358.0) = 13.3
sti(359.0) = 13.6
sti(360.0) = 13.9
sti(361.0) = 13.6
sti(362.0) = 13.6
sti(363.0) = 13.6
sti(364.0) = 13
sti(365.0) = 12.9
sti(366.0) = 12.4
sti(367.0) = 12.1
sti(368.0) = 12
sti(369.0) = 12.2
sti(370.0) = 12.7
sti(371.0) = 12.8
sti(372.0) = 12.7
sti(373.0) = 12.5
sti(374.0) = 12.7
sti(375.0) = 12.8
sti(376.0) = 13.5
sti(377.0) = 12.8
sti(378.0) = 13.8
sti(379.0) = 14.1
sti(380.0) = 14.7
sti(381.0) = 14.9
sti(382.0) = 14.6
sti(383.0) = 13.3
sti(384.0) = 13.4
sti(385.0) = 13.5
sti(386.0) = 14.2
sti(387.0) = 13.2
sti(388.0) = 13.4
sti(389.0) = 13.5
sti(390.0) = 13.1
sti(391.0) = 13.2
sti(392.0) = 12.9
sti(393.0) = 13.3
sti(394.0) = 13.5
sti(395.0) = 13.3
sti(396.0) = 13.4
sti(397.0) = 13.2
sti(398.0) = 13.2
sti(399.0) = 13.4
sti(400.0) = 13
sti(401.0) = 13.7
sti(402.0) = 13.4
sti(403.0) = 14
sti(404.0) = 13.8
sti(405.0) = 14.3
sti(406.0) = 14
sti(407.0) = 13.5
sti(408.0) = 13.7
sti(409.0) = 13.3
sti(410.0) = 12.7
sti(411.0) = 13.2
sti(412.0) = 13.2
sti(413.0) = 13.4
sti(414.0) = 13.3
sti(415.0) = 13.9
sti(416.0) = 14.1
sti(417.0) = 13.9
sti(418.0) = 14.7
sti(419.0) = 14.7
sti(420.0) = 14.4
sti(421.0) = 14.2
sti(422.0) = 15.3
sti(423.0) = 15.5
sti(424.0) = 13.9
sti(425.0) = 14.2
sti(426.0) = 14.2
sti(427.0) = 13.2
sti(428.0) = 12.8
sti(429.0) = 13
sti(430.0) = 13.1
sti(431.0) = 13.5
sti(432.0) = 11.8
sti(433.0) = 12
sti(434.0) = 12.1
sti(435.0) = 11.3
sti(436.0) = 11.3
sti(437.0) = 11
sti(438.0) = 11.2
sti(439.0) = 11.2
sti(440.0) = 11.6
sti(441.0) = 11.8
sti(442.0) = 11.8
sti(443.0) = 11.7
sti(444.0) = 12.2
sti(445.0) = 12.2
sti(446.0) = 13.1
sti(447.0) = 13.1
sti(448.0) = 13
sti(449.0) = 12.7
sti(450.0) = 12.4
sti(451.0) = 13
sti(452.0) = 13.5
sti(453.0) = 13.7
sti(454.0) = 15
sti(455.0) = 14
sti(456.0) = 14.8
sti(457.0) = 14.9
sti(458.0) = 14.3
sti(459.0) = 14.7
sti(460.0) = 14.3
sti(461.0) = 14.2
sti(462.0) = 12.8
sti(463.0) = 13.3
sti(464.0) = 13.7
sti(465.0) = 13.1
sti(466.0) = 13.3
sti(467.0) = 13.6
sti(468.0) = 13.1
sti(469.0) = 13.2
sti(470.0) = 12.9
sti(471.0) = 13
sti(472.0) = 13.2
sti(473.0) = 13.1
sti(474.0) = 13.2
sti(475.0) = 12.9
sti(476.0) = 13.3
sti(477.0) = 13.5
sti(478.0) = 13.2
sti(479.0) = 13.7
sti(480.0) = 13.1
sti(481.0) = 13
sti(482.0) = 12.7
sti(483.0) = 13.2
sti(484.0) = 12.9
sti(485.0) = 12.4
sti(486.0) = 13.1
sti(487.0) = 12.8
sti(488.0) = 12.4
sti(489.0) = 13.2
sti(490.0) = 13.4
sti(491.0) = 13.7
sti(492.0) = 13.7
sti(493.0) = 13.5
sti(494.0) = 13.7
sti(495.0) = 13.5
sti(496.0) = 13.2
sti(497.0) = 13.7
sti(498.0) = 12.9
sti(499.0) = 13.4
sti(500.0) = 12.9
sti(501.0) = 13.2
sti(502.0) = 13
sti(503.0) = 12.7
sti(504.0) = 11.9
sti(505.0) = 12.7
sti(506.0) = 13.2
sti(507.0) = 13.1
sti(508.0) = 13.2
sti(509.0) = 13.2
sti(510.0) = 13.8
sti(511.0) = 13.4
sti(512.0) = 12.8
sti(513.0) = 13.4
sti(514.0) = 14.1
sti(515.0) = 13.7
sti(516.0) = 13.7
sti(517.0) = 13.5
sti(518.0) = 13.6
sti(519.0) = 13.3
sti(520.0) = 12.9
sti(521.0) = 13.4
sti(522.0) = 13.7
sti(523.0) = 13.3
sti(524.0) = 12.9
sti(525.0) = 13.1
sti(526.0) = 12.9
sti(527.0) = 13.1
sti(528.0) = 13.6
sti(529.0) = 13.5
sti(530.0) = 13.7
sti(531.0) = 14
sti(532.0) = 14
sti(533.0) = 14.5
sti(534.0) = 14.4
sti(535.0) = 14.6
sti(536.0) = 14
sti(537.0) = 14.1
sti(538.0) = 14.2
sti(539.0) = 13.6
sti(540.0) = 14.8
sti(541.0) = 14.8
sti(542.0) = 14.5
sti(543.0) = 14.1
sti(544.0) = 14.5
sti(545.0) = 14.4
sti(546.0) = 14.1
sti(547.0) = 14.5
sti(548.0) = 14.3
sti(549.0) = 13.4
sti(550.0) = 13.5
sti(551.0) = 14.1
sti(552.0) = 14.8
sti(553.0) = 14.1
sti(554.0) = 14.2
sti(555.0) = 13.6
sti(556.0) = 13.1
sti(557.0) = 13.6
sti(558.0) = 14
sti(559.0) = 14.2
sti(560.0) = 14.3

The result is 405.0 N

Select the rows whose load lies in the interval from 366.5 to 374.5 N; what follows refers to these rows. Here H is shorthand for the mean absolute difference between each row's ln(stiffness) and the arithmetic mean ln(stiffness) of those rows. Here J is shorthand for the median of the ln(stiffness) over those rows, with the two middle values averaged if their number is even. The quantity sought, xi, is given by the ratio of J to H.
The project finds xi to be 115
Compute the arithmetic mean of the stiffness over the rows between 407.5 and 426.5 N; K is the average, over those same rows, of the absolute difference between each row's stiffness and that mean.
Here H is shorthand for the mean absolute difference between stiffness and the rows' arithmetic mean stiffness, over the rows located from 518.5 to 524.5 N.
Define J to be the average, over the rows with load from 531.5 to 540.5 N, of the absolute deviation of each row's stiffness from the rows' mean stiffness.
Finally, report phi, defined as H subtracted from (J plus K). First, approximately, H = 0.23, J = 0.29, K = 0.57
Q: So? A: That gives 0.6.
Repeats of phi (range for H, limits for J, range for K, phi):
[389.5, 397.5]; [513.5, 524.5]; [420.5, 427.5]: 0.7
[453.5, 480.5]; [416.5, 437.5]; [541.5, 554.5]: 0.8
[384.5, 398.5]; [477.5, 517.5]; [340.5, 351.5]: 0.5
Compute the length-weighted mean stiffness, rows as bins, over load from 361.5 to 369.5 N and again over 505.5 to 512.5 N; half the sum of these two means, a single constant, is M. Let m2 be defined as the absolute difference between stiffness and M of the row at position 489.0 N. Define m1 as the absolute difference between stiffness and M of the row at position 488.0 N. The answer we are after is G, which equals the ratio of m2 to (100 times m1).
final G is 0.004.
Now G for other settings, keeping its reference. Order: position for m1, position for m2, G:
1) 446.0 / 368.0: 0.085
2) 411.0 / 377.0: 0.009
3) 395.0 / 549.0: 0.013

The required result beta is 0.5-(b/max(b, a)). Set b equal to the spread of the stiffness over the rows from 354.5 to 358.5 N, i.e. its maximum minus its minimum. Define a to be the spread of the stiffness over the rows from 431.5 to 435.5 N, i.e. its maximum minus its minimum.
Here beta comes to -0.50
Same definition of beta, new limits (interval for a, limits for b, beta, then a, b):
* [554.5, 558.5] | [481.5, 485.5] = -0.39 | 0.90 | 0.80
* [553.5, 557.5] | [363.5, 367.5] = -0.32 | 1.10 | 0.90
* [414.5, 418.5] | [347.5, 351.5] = 0.00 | 0.80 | 0.40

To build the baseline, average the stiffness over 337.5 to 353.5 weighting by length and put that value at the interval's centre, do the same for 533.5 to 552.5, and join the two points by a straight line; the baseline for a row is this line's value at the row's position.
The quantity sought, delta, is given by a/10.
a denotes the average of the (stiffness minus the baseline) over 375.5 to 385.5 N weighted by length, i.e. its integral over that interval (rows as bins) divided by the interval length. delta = -0.012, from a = -0.1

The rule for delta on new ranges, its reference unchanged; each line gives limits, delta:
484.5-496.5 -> -0.094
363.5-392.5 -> -0.077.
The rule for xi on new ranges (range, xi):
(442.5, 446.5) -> 78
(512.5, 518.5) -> 215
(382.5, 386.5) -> 119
